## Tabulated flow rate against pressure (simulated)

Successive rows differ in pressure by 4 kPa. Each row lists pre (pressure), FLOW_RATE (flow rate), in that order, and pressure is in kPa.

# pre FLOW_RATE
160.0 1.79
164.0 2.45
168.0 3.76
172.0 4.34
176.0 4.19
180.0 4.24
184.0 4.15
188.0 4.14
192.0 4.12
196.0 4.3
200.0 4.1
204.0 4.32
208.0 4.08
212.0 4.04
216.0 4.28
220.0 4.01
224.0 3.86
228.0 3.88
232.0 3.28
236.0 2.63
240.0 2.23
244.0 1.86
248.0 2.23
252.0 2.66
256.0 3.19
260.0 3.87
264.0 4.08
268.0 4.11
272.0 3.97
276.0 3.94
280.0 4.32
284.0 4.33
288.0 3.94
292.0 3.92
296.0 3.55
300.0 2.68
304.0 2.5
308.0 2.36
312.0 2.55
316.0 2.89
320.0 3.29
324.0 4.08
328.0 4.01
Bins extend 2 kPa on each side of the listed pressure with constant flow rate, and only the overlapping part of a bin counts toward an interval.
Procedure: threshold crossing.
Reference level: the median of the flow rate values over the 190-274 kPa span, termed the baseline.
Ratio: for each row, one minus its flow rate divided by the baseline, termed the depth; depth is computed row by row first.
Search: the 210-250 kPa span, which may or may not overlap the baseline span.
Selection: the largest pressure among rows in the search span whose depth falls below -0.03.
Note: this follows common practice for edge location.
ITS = 216.0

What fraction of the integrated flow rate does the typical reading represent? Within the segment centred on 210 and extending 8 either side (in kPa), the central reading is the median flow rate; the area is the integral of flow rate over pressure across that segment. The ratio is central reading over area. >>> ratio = 0.0625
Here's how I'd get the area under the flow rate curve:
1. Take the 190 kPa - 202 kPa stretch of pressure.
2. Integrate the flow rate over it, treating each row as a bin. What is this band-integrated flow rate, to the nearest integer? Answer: 50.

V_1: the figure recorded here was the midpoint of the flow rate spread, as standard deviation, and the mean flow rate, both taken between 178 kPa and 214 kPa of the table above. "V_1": 2.13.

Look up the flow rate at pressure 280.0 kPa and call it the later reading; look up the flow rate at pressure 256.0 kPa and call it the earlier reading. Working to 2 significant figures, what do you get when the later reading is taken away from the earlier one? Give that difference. -1.1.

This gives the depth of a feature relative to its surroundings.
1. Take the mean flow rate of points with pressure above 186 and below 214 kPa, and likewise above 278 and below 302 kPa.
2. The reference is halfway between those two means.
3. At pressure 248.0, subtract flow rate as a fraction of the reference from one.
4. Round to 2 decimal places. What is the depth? 0.44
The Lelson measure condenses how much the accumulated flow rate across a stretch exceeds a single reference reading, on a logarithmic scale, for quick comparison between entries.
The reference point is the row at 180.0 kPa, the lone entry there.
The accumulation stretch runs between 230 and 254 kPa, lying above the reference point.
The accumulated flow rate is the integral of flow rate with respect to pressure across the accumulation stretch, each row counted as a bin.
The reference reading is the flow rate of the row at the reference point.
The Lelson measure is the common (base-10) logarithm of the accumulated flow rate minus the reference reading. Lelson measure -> 1.74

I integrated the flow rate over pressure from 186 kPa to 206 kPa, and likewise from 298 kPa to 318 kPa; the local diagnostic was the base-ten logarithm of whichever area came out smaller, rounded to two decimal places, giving 1.72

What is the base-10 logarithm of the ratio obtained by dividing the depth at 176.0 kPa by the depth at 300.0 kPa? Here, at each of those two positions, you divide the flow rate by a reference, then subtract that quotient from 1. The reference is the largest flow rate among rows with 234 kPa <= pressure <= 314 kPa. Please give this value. -1.1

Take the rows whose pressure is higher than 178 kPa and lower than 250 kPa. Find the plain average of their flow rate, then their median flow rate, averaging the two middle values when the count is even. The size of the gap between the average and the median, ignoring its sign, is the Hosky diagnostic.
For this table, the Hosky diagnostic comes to 0.41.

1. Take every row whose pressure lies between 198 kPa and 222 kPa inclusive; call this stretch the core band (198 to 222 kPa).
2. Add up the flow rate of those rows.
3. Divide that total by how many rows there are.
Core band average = 4.1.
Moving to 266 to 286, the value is 4.1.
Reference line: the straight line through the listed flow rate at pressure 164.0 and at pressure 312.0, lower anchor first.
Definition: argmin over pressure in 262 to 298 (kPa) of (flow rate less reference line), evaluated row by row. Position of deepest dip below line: 296.0 kPa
